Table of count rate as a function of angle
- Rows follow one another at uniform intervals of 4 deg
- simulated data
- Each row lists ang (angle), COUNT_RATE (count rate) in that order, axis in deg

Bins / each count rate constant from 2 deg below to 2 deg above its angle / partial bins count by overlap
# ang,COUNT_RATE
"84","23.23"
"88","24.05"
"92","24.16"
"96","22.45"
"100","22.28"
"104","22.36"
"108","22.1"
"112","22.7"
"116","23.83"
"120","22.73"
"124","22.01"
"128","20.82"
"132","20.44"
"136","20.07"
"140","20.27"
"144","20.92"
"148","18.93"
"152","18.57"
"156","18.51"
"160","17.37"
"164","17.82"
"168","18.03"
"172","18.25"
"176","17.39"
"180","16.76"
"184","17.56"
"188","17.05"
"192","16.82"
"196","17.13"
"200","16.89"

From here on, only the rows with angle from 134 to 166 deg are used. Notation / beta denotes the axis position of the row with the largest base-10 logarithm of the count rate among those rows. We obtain 144 deg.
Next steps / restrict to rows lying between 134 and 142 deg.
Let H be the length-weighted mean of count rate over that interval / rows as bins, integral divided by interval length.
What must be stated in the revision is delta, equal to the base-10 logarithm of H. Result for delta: 1.30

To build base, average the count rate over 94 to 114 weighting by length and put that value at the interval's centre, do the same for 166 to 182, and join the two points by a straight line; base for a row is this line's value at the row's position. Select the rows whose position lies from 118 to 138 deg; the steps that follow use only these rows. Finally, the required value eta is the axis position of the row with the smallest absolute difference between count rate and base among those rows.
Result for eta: 132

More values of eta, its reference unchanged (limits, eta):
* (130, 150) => 132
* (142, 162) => 156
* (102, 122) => 108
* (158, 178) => 168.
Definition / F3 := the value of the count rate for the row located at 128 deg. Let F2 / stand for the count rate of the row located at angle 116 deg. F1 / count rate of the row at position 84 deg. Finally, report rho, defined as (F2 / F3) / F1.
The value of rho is 0.049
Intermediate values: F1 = 23.23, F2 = 23.83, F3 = 20.82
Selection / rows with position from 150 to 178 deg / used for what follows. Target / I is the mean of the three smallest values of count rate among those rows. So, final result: 17.5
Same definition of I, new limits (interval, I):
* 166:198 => 16.9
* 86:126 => 22.1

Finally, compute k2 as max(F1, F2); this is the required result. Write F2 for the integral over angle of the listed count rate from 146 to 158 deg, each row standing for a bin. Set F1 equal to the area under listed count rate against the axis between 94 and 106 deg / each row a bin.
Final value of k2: 268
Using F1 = 268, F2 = 224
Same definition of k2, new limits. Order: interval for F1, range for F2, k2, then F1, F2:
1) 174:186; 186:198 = 207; 207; 204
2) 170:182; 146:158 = 224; 210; 224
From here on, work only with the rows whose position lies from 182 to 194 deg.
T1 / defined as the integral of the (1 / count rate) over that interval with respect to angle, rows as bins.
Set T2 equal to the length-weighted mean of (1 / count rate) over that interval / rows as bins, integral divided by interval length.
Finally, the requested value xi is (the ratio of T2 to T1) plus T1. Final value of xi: 0.78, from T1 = 0.70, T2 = 0.058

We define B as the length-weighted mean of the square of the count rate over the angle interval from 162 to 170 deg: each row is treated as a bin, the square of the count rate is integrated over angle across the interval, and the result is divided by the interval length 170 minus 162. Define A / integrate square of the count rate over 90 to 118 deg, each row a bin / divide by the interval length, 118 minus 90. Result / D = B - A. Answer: -201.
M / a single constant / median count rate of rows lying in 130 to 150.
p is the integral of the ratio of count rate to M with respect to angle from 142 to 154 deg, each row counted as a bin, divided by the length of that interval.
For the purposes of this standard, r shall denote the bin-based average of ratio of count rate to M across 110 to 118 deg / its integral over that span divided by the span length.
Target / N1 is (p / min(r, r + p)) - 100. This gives -99.2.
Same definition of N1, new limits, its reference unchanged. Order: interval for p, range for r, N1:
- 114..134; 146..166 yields -98.8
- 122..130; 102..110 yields -99.0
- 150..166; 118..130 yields -99.2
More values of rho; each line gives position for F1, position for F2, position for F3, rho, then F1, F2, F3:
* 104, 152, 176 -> 0.048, 22.36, 18.57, 17.39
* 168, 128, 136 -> 0.058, 18.03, 20.82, 20.07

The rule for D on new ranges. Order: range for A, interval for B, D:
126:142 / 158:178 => -100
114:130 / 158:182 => -190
